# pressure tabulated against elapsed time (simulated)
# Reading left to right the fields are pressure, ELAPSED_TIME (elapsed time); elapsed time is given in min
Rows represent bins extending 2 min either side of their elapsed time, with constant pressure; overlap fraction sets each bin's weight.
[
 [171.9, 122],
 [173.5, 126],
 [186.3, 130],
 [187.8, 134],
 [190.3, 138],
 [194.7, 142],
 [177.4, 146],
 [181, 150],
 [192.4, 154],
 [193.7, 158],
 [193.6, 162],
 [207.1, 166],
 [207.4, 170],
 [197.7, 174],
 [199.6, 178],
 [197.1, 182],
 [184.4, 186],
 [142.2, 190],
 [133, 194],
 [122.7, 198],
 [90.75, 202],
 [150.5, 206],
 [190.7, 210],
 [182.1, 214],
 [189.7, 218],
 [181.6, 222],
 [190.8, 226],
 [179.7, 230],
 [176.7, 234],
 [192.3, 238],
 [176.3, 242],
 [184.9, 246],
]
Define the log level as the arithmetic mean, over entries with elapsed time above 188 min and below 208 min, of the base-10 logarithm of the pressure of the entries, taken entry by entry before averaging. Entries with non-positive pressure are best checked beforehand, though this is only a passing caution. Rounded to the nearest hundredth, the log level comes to 2.10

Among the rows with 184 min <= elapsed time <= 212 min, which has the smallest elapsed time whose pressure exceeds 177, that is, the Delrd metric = 186 min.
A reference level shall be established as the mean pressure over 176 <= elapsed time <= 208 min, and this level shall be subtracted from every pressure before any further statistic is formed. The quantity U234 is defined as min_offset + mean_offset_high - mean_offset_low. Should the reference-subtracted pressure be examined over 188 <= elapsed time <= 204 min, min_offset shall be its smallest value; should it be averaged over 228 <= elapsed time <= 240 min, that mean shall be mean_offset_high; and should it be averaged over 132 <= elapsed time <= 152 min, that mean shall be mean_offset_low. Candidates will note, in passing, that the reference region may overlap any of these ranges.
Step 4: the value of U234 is -65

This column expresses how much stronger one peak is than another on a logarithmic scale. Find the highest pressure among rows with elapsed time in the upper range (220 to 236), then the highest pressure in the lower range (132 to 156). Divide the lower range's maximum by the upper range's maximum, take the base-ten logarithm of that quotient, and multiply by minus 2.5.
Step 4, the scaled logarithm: -0.02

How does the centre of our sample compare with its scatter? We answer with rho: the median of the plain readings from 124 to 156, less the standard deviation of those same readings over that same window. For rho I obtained 180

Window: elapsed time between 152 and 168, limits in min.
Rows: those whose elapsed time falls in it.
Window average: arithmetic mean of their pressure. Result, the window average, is 197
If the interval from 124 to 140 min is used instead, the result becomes 184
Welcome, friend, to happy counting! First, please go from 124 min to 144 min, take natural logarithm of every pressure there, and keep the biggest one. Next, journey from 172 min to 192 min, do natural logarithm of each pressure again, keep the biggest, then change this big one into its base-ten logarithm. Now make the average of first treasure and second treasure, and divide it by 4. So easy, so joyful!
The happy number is 0.749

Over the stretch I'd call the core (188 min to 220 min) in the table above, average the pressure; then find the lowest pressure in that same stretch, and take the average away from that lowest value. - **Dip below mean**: -59.5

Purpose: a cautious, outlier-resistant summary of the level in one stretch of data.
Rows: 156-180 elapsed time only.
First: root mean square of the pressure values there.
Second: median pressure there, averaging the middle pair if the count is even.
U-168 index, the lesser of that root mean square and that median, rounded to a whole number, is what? 199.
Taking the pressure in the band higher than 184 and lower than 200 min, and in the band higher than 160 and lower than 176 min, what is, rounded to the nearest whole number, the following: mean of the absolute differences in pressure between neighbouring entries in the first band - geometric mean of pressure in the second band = -181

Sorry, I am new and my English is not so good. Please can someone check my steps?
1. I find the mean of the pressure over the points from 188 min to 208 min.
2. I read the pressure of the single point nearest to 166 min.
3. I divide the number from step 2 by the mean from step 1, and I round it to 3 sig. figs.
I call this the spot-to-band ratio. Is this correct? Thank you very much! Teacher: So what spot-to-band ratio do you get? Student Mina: 1.62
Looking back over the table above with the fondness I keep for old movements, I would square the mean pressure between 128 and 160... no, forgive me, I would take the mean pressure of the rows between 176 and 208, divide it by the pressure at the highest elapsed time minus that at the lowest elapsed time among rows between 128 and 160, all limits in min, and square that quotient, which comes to 425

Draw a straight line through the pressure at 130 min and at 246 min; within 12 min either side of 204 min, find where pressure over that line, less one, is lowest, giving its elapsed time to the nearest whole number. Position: 202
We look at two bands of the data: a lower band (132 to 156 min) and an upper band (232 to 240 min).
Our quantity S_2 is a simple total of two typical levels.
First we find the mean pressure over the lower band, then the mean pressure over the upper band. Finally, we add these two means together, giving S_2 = 372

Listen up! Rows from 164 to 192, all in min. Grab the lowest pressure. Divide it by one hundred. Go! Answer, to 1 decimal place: 1.4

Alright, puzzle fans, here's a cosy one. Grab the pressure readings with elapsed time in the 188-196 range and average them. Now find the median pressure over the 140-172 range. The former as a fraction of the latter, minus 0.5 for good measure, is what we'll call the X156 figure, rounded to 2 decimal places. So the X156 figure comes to 0.21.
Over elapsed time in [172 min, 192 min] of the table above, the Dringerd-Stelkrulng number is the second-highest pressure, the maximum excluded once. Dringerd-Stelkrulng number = 197.7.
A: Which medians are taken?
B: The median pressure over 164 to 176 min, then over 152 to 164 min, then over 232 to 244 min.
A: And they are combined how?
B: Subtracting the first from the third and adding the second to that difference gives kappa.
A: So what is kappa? 163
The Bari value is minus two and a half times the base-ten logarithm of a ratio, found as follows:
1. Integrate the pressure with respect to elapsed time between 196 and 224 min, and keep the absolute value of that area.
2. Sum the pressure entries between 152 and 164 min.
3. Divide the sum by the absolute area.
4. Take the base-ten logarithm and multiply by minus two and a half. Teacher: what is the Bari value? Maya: 2.2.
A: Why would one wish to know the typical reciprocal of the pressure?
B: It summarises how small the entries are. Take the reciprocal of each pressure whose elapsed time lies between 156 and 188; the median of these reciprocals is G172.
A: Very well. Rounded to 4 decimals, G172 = 0.0051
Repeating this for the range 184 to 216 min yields 0.0068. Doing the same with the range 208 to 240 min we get 0.0054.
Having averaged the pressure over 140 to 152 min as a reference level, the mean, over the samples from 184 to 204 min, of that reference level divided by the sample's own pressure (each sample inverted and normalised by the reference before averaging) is 1.44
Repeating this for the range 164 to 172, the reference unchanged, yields 0.89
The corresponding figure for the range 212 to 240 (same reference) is 1.00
